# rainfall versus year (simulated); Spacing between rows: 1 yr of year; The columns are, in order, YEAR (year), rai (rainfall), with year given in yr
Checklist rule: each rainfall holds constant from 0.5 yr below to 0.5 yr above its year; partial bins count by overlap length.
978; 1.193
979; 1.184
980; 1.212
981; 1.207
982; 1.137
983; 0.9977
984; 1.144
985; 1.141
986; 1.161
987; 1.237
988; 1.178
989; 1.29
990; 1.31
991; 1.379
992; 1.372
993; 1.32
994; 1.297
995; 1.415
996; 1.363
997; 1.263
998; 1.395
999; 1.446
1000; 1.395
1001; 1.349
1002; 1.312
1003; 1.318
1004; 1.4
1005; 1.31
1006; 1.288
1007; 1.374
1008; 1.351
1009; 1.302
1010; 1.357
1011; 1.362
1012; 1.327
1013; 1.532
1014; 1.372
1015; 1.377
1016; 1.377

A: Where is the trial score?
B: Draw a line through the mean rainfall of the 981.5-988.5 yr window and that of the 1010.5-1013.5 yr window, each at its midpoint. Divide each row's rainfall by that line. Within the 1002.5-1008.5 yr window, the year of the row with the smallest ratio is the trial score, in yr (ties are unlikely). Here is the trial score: 1006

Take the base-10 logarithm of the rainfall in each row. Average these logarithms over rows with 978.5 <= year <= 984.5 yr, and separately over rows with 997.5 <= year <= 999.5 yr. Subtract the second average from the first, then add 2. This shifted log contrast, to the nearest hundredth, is 1.91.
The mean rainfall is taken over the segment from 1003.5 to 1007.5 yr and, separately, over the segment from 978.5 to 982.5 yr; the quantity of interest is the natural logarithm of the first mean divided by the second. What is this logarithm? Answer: 0.13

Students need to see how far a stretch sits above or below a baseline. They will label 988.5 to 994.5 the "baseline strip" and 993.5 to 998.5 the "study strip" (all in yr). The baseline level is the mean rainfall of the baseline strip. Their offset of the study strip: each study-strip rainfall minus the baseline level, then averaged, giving 0.019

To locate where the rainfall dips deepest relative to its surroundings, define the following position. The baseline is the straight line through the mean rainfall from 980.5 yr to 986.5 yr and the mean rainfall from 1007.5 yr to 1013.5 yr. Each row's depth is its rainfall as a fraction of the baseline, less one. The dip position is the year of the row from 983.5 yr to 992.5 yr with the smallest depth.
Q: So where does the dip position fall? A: 985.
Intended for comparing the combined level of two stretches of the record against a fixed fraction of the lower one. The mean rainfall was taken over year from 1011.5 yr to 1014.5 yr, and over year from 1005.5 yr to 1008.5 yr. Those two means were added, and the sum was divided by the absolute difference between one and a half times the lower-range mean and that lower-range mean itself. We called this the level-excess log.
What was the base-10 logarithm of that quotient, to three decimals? 0.614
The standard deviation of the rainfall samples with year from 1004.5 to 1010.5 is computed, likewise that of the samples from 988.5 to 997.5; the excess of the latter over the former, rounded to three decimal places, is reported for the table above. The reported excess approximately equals 0.015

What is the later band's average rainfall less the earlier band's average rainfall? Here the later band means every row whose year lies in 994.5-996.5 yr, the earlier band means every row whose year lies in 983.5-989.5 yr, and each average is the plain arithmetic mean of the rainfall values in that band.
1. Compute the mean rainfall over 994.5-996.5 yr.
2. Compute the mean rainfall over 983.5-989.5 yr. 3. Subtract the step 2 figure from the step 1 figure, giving 0.20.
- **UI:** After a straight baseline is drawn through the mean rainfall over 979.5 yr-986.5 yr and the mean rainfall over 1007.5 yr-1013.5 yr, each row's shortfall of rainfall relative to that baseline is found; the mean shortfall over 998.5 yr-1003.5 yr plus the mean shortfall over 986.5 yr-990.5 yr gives -0.14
